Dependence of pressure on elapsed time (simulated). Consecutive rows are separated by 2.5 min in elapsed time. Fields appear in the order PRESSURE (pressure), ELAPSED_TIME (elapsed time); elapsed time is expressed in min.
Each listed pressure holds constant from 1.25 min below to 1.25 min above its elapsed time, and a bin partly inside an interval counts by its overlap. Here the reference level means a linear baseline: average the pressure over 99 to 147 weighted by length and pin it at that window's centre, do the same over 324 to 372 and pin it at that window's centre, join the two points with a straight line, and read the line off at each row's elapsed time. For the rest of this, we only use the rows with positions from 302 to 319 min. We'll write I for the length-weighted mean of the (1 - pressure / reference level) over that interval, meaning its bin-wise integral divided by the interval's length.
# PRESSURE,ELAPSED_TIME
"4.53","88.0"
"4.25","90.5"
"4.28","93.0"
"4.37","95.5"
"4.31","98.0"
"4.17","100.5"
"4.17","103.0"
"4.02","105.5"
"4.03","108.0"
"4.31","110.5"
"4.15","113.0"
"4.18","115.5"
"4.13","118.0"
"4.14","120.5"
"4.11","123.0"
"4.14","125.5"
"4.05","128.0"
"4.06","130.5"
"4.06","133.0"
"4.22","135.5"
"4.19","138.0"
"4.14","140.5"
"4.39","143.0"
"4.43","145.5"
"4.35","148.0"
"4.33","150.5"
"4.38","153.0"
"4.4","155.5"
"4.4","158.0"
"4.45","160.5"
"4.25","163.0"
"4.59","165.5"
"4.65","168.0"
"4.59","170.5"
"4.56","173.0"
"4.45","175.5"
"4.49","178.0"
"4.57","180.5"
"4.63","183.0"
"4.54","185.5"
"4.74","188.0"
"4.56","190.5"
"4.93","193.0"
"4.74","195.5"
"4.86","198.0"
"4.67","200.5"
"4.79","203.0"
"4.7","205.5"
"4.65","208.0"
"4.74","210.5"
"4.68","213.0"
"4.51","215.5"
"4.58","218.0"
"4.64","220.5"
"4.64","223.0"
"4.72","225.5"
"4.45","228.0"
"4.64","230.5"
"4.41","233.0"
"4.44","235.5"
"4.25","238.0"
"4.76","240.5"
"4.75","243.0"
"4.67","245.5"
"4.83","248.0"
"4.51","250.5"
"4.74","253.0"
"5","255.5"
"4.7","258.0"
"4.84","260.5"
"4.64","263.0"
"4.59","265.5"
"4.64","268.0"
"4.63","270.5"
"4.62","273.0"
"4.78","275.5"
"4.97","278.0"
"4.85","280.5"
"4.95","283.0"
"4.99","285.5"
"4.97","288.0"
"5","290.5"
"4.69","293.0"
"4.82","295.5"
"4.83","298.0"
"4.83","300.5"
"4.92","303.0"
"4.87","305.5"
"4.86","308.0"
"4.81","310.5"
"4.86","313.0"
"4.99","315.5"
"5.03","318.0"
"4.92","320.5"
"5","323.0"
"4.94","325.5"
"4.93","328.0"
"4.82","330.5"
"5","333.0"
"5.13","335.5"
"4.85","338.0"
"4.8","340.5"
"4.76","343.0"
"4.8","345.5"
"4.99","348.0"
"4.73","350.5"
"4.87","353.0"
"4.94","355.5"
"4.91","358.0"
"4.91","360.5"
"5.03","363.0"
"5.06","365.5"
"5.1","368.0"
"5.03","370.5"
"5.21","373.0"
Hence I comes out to -0.021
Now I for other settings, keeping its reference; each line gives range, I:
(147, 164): -0.022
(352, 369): -0.001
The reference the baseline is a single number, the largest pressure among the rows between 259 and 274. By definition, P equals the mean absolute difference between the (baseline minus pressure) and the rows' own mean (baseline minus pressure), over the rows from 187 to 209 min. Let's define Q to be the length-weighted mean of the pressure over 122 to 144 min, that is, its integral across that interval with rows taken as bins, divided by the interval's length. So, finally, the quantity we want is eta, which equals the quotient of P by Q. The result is 0.020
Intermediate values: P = 0.082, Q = 4.15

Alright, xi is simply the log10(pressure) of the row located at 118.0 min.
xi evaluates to 0.62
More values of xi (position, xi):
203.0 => 0.68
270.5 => 0.67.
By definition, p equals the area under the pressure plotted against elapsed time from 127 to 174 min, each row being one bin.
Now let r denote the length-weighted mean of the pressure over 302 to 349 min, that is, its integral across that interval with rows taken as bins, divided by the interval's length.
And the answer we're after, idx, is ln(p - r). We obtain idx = 5.29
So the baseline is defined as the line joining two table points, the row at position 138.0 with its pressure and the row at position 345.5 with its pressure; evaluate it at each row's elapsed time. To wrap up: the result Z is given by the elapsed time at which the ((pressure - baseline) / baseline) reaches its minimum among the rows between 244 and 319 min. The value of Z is 250.5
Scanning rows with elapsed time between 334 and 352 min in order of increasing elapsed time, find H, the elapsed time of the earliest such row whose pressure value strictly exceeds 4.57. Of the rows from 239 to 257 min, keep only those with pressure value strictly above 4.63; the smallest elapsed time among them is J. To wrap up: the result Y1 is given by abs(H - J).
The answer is 95.0 min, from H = 335.5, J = 240.5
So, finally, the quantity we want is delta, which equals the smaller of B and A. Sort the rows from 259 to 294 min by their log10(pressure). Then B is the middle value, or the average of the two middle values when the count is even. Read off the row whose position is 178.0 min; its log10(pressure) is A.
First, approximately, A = 0.652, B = 0.68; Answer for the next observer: 0.652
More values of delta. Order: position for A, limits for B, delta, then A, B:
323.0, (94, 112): 0.620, 0.699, 0.62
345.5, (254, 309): 0.681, 0.681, 0.68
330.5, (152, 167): 0.643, 0.683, 0.64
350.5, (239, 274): 0.671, 0.675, 0.67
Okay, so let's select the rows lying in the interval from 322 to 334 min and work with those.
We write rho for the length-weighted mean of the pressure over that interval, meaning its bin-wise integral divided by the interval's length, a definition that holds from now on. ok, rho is 4.94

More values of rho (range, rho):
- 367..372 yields 5.07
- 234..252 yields 4.60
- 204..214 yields 4.70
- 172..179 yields 4.50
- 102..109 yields 4.07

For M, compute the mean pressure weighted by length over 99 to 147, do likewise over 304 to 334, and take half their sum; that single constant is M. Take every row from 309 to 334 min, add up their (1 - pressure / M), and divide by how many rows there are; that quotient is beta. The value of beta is -0.09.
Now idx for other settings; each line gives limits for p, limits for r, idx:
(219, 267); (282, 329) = 5.38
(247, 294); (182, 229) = 5.39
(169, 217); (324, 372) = 5.39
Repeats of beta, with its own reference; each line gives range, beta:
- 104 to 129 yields 0.09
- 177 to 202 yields -0.03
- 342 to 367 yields -0.08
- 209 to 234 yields -0.01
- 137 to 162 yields 0.04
